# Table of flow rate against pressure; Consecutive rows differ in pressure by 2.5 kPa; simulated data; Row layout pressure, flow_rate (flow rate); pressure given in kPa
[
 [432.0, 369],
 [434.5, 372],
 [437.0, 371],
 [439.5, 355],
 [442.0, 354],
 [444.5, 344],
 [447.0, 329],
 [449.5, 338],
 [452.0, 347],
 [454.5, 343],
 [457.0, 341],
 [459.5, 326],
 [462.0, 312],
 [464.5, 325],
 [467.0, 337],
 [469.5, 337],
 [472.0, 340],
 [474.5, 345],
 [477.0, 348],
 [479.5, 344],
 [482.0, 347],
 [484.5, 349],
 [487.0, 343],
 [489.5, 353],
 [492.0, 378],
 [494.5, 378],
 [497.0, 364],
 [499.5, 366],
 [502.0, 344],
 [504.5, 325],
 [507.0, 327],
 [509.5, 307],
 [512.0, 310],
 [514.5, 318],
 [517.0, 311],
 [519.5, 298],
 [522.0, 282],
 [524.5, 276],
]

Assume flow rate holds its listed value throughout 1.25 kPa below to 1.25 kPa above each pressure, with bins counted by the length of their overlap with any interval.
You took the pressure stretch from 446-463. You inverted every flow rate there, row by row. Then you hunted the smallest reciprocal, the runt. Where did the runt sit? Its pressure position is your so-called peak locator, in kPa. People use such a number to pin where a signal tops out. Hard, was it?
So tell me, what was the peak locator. 452.0 kPa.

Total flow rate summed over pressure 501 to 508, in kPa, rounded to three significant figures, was 996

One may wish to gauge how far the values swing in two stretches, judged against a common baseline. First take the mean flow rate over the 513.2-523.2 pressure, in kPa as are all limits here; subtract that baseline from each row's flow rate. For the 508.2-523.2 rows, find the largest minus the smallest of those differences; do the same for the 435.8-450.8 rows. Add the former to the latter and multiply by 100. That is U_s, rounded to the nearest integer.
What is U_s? 7800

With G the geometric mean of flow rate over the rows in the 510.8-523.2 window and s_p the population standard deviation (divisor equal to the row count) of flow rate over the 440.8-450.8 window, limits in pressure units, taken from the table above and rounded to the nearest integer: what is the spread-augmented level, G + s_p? 313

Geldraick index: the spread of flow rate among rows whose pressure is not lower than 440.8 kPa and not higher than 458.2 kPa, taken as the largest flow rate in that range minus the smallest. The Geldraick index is 25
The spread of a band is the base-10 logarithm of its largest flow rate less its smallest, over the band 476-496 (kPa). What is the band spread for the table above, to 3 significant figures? 1.54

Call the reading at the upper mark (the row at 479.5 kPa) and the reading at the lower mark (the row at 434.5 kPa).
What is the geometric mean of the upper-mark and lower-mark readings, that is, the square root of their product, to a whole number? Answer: 358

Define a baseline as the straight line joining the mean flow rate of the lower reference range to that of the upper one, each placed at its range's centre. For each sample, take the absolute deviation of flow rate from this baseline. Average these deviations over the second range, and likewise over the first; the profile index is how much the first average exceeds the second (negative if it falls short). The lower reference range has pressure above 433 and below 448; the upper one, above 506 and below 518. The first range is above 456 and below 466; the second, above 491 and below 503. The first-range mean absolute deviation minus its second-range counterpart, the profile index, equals -26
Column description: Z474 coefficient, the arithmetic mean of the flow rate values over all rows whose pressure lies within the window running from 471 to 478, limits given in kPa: 344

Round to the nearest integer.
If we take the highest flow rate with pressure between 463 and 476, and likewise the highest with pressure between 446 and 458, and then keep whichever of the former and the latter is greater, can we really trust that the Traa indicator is 347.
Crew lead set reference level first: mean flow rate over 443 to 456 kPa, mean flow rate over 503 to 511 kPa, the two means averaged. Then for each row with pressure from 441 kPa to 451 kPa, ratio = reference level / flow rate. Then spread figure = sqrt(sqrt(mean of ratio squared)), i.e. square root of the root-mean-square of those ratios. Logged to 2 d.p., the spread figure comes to 0.98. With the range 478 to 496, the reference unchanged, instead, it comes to 0.96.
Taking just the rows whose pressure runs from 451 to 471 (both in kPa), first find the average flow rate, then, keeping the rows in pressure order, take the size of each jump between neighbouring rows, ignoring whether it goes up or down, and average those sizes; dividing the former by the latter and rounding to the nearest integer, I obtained 39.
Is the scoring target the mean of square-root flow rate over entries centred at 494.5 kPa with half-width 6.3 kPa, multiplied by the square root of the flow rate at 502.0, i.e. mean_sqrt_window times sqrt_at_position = 356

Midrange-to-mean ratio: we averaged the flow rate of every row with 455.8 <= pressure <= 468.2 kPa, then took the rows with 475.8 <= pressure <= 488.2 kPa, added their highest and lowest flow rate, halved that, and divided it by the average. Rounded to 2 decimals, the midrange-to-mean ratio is 1.05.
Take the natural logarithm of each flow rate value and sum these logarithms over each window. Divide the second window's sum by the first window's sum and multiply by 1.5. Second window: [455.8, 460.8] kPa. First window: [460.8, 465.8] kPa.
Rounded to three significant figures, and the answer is 1.51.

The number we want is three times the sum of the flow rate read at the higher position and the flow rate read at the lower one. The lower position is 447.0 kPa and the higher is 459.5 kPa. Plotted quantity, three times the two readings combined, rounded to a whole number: 1965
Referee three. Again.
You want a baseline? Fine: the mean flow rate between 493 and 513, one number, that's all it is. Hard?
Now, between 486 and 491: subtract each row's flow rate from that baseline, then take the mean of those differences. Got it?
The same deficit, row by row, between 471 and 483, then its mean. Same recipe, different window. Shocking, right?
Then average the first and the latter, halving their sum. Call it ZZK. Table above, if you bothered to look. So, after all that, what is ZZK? -6.3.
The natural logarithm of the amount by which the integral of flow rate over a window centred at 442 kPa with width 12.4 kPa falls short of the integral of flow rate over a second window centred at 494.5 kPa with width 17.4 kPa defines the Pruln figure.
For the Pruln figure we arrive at 7.57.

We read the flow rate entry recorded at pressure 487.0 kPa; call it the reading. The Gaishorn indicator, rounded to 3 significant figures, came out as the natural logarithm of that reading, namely 5.84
